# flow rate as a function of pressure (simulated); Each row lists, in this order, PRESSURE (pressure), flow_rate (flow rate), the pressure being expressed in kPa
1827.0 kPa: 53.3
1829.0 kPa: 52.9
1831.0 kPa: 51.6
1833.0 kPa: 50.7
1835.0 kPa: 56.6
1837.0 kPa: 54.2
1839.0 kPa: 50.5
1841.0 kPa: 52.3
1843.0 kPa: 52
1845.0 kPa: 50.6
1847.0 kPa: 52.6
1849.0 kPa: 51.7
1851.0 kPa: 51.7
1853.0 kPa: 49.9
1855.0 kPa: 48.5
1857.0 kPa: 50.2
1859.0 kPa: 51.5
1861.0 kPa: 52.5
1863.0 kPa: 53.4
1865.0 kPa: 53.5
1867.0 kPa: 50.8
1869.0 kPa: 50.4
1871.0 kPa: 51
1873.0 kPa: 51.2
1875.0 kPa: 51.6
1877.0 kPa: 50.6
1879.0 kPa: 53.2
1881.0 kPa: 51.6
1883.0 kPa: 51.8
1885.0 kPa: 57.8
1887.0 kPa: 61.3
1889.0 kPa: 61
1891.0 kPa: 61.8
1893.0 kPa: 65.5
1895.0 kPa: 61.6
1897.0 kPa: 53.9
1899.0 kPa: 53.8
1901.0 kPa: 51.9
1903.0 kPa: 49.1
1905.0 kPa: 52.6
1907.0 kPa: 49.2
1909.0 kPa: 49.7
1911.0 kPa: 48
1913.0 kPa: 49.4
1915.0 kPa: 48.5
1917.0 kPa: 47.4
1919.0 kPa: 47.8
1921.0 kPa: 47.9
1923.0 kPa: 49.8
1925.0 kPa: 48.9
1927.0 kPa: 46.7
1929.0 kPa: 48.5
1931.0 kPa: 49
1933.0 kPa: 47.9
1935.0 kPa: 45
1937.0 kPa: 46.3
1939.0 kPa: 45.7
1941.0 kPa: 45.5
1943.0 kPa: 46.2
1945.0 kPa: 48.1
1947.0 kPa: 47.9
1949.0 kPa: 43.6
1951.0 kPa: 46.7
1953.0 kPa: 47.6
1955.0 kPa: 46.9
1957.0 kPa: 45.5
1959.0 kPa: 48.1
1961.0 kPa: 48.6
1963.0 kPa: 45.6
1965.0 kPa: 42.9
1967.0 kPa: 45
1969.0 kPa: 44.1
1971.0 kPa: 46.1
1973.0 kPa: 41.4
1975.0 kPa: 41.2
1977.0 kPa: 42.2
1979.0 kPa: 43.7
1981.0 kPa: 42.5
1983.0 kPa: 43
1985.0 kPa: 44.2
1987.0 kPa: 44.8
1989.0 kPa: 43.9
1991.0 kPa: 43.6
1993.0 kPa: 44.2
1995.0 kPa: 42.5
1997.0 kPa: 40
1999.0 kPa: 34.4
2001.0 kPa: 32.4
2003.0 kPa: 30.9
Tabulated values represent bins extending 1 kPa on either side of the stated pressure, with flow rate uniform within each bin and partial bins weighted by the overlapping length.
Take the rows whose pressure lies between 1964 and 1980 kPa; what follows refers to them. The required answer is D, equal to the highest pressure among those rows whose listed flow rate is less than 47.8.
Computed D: 1979.0 kPa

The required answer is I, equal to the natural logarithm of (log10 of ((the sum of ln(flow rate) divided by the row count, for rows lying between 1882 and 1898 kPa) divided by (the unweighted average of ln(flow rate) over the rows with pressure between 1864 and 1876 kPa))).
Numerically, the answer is -4.2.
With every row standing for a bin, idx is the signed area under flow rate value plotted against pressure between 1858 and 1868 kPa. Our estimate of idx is 523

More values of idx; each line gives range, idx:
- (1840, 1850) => 518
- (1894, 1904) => 541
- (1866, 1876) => 510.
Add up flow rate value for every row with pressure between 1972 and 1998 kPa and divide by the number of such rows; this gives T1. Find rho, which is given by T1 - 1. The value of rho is 41.9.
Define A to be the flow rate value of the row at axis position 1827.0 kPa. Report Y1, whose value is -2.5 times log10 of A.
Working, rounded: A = 53.3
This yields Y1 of -4.32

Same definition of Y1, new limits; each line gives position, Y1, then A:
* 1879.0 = -4.31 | 53.2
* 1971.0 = -4.16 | 46.1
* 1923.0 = -4.24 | 49.8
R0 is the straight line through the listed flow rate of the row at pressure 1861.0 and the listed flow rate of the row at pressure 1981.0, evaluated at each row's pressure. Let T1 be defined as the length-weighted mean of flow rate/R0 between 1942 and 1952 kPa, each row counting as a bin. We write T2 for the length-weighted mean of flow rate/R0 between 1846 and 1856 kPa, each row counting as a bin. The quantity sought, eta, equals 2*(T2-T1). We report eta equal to -0.14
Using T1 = 1.026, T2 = 0.95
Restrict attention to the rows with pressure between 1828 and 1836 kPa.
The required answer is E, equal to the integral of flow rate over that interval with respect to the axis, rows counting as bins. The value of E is 424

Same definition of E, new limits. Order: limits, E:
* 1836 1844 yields 418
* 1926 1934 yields 384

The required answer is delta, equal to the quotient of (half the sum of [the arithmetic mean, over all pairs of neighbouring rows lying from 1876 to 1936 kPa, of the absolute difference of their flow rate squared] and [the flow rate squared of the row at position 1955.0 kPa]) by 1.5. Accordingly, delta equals 807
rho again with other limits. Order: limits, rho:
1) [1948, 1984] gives 43.7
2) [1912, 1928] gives 47.3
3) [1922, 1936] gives 47.0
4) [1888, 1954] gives 49.1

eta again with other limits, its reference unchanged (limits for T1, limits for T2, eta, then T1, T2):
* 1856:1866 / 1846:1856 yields -0.08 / 0.995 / 0.95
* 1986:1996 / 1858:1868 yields -0.10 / 1.051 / 1.00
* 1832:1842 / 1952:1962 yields 0.19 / 0.970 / 1.06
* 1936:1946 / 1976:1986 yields 0.01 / 1.012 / 1.01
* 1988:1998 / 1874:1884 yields -0.03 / 1.032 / 1.01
